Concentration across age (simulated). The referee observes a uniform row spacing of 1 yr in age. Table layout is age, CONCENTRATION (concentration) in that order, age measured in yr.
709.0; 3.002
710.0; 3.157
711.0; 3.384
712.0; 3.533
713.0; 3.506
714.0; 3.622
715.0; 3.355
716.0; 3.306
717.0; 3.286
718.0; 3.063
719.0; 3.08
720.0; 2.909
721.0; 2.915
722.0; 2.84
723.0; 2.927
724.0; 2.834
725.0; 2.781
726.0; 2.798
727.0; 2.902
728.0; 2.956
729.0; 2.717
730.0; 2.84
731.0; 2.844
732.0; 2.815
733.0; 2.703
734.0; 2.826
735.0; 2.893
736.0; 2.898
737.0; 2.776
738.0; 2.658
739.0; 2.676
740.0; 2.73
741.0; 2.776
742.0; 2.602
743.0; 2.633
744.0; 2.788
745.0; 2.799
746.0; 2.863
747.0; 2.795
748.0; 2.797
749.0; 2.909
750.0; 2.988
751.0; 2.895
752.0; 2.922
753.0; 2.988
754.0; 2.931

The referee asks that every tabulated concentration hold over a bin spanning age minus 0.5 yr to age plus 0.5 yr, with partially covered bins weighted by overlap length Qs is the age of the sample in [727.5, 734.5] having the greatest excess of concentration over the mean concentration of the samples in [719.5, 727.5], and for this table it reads 728.0 yr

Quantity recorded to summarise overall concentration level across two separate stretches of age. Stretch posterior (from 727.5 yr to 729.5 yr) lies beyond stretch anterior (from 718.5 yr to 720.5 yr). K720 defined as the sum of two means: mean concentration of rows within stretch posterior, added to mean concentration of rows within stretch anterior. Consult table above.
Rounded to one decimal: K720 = 5.8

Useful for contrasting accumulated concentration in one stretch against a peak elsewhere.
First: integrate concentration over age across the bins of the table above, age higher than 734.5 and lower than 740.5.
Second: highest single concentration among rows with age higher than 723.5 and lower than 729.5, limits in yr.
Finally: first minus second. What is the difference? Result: 13.7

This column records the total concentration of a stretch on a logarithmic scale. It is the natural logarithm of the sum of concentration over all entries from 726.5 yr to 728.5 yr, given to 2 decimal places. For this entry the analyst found 1.77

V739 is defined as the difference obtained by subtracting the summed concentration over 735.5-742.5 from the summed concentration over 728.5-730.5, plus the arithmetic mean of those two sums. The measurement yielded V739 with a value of -1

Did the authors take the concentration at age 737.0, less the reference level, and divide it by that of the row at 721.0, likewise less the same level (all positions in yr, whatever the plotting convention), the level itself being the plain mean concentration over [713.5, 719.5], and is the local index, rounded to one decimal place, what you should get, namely 1.4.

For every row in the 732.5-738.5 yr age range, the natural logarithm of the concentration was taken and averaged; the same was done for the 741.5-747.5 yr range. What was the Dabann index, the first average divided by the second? 1.02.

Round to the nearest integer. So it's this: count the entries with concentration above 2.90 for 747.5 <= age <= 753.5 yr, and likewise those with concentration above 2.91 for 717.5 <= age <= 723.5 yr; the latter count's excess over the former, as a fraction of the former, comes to 0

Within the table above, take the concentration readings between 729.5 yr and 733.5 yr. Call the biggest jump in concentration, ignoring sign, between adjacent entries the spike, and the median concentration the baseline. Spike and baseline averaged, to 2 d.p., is 1.47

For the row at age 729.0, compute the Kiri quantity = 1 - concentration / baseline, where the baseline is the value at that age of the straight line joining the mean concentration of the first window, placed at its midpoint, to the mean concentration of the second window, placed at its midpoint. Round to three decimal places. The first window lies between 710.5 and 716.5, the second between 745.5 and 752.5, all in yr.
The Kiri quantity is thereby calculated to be 0.152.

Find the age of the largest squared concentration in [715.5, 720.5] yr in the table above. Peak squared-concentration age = 716.0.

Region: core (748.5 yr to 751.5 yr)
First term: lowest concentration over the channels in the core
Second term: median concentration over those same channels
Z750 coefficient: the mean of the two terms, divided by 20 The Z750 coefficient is 0.145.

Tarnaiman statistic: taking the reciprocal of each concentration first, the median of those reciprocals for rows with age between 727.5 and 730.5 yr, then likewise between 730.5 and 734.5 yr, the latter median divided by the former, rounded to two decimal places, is 1.01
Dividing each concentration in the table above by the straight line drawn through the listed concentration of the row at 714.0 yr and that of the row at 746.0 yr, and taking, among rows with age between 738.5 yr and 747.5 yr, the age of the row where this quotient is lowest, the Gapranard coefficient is 742.0 yr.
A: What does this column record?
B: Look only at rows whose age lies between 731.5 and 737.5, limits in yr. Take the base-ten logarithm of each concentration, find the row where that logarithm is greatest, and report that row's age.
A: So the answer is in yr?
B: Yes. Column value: 736.0 yr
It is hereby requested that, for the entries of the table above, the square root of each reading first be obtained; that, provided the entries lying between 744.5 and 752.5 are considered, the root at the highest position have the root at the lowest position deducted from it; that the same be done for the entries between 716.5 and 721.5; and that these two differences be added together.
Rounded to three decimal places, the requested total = -0.069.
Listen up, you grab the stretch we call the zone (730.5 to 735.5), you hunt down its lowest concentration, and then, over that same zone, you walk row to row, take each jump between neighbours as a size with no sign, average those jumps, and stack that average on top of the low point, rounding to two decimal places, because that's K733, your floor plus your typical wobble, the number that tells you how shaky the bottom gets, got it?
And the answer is 2.79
